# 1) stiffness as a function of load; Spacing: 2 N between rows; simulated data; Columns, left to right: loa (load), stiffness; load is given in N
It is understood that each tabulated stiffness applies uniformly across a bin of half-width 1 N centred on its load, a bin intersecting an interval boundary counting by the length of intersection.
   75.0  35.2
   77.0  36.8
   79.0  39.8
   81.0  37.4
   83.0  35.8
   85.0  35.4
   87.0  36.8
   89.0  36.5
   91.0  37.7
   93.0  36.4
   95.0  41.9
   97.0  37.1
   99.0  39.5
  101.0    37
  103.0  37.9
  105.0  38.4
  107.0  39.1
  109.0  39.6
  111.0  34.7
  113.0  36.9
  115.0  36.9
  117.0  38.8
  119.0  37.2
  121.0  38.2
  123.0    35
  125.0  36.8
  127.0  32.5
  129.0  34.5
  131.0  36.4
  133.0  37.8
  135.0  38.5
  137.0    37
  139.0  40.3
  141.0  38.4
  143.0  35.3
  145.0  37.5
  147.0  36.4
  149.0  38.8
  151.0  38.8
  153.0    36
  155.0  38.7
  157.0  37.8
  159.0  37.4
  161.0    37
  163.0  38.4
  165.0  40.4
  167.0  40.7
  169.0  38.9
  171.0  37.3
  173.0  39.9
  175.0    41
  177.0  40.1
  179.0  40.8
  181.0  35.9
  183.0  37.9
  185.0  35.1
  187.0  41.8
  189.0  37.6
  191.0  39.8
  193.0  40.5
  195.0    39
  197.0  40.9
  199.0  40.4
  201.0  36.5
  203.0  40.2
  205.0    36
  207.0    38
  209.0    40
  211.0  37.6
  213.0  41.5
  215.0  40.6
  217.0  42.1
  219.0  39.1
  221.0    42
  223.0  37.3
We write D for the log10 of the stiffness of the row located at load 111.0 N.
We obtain 1.54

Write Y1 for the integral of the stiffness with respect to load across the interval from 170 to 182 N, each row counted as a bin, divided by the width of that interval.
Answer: 39.2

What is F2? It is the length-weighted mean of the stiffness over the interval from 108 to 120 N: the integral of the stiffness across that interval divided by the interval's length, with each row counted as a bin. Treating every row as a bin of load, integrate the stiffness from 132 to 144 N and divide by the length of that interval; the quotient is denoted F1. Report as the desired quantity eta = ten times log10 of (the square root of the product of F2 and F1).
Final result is 15.8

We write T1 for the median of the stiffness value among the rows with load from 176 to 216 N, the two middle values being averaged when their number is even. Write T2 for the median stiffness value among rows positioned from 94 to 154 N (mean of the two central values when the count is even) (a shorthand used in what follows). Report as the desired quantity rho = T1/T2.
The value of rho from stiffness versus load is 1.068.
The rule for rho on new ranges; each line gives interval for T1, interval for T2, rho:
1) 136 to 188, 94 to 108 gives 1.000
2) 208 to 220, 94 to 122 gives 1.059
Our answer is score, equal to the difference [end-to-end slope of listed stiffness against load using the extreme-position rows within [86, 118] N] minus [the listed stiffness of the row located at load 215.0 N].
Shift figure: -40.5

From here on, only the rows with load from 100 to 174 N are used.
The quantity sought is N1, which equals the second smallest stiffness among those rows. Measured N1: 34.5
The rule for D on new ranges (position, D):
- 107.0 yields 1.59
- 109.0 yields 1.60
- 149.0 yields 1.59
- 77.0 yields 1.57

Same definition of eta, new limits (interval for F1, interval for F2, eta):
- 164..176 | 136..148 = 15.9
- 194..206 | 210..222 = 16.0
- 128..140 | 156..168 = 15.8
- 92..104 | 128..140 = 15.8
